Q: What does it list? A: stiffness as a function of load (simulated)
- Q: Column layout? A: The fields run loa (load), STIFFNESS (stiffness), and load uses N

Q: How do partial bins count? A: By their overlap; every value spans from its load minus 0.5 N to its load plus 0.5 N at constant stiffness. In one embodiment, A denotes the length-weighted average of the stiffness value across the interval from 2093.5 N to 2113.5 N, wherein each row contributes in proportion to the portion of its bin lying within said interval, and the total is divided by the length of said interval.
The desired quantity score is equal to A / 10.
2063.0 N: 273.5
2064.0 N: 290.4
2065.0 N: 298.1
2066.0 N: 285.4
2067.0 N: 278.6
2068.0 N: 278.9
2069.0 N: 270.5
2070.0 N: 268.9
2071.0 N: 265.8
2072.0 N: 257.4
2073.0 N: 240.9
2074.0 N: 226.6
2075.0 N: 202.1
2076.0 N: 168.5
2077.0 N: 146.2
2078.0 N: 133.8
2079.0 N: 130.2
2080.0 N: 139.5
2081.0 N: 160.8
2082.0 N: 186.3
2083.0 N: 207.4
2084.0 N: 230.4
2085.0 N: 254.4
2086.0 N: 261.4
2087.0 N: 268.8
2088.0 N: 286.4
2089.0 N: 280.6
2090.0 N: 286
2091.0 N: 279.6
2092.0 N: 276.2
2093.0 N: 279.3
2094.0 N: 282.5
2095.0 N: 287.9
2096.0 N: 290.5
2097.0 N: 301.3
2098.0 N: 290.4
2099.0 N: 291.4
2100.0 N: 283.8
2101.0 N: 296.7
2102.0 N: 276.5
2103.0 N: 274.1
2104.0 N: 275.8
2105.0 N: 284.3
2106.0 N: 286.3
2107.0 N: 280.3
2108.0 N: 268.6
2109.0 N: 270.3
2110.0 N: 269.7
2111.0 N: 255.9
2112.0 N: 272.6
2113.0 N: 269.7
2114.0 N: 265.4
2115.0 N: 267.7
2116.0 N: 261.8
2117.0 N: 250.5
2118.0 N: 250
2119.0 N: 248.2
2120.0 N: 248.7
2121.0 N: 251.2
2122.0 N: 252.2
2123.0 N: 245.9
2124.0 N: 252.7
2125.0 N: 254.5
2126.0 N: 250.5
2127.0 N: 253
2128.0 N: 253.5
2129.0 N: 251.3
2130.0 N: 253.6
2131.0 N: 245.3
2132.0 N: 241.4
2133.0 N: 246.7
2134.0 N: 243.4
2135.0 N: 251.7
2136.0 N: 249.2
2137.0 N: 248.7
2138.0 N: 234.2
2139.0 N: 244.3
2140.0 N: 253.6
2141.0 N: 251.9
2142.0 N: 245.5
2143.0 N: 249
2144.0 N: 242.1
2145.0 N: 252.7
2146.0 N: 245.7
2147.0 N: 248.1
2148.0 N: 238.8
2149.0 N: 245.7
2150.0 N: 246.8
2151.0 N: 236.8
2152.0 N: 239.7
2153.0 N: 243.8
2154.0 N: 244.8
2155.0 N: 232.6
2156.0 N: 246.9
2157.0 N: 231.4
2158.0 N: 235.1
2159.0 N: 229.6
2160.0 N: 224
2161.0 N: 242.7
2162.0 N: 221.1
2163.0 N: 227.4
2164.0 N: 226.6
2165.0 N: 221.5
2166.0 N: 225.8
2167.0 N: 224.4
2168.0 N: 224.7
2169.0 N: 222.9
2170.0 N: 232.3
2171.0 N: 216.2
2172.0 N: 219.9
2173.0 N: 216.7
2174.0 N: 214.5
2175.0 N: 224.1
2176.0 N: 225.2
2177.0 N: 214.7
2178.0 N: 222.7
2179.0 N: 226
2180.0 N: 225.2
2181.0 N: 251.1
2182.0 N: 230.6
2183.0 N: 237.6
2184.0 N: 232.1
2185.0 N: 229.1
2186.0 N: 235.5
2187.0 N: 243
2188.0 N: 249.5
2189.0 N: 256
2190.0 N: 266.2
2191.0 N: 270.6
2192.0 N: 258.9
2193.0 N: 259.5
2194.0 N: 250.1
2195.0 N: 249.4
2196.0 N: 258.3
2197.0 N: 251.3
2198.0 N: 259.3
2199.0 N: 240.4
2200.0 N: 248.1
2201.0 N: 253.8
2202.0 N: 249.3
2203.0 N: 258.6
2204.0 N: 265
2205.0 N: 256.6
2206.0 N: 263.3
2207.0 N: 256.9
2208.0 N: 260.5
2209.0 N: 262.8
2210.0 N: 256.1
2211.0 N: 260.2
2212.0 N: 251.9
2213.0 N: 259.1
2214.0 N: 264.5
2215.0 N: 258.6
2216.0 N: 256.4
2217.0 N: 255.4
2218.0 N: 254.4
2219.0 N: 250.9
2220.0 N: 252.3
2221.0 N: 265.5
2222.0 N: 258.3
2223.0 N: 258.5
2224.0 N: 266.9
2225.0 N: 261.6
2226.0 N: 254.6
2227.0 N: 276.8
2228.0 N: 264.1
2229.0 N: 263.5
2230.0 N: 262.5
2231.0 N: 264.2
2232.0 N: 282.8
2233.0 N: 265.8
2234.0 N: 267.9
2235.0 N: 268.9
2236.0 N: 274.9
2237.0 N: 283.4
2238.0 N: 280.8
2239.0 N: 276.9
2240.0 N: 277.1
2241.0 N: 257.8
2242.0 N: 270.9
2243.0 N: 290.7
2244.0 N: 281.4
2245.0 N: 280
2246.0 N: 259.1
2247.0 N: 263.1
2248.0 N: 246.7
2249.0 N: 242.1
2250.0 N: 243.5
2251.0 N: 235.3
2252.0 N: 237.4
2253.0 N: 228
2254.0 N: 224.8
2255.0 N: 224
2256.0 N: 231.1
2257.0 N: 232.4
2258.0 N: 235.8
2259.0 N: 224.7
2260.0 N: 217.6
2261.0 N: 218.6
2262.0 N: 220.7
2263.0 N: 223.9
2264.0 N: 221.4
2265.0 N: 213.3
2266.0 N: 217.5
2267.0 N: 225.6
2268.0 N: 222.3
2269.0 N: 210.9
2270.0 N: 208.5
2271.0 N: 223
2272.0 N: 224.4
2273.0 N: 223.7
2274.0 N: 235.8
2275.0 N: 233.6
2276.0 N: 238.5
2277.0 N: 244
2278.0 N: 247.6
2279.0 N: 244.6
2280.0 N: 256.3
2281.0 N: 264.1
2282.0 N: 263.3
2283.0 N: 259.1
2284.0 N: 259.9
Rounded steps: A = 280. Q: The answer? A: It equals 28.0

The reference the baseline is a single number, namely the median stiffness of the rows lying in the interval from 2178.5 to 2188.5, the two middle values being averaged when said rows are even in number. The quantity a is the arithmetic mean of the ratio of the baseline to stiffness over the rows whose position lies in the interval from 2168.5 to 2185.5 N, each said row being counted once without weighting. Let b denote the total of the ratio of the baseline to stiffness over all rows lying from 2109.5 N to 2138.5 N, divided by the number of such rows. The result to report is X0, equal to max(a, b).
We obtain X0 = 1.04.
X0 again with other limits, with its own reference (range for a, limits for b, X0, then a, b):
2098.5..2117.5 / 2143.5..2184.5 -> 1.01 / 0.86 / 1.01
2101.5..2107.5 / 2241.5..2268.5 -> 0.99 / 0.84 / 0.99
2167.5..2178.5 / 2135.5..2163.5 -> 1.06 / 1.06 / 0.97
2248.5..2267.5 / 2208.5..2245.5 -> 1.03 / 1.03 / 0.88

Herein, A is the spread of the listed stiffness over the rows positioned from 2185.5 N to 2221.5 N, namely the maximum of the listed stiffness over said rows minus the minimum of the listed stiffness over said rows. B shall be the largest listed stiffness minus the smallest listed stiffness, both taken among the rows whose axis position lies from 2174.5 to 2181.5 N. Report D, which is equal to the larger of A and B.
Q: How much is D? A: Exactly 36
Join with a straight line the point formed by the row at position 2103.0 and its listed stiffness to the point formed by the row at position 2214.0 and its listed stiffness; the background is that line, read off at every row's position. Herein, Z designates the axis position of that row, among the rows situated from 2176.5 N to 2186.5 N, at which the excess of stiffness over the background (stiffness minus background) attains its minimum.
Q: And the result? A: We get 2177.0 N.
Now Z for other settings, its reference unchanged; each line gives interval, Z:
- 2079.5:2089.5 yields 2080.0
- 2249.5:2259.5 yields 2255.0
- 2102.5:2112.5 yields 2111.0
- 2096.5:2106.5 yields 2103.0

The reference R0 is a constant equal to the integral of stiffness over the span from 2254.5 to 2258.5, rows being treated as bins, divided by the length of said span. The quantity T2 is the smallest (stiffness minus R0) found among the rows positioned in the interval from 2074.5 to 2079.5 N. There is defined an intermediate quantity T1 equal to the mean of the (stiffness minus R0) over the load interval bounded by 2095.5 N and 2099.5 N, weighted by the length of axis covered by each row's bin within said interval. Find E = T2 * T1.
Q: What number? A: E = -6297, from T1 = 63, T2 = -101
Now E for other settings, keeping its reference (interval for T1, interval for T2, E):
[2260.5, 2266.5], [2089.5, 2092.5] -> -526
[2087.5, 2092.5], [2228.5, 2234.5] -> 1613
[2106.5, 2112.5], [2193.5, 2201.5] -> 371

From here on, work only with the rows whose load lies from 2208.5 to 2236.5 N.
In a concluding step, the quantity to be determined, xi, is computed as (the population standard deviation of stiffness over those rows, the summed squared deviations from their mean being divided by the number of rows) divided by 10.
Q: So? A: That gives 0.7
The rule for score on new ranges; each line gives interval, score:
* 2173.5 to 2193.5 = 23.9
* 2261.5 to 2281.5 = 23.0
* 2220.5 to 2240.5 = 26.9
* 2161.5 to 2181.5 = 22.4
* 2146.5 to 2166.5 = 23.5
